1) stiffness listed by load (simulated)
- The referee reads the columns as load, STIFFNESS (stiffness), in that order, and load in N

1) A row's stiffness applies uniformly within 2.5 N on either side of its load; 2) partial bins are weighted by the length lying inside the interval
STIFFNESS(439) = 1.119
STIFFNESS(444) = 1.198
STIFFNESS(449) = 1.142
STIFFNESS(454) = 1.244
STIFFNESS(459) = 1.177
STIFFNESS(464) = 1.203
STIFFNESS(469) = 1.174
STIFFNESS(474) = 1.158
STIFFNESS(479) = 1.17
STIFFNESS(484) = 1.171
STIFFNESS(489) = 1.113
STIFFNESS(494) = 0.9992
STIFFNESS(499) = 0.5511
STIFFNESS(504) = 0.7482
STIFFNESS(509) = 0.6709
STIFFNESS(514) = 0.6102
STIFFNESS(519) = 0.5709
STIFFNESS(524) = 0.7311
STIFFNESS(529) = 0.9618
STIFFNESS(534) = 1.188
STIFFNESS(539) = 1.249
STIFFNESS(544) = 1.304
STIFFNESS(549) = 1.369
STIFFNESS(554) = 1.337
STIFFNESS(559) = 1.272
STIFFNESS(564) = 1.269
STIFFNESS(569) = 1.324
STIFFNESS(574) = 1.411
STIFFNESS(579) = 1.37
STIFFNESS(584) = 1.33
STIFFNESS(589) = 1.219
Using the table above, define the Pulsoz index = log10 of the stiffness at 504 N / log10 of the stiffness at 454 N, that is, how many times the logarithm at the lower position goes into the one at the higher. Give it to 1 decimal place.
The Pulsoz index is -1.3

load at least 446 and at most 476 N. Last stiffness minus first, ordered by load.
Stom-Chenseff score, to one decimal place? 0.0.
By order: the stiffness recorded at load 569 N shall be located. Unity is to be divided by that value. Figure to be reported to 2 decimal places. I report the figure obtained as 0.76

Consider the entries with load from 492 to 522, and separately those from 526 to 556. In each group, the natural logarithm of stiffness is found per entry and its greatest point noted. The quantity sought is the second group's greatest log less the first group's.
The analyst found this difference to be 0.31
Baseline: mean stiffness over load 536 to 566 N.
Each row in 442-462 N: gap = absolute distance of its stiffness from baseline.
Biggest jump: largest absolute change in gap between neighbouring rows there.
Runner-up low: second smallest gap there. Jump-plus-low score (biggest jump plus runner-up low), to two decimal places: 0.20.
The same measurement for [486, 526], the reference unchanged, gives 0.75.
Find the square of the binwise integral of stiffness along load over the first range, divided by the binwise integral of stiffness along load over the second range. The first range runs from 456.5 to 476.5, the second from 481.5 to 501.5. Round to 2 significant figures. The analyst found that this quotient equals 29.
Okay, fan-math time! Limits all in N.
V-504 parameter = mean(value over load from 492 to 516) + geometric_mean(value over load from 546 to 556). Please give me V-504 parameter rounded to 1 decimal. 2.1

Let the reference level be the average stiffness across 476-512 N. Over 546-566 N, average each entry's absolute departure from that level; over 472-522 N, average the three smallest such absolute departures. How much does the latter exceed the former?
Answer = -0.25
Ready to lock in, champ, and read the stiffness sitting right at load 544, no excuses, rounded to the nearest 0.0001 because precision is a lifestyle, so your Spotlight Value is 1.3040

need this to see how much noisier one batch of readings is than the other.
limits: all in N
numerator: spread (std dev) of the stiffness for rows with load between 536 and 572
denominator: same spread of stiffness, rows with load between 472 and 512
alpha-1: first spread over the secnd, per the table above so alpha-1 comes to 0.2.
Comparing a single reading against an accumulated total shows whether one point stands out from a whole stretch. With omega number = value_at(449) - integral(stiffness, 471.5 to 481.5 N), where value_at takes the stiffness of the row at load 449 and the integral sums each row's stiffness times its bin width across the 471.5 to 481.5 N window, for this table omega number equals -10.5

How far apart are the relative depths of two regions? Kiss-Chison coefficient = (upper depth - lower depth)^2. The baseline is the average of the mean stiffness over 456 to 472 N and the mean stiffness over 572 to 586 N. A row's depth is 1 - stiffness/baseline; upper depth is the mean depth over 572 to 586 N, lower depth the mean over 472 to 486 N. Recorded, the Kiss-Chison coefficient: 0.025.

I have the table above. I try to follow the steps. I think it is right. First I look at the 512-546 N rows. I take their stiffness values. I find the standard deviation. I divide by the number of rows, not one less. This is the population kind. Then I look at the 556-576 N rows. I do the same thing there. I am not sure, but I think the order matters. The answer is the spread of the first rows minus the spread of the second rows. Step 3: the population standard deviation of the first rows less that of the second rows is 0.23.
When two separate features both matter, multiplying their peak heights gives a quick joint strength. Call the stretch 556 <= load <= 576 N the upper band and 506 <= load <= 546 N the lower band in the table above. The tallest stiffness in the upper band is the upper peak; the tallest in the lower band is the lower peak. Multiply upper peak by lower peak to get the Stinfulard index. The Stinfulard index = 1.8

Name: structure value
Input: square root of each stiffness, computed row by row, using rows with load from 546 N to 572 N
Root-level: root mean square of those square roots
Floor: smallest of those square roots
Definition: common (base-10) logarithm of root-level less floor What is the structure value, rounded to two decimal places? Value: -1.70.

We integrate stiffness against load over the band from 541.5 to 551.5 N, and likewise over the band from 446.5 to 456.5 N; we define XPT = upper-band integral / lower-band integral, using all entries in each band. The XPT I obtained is 1.12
